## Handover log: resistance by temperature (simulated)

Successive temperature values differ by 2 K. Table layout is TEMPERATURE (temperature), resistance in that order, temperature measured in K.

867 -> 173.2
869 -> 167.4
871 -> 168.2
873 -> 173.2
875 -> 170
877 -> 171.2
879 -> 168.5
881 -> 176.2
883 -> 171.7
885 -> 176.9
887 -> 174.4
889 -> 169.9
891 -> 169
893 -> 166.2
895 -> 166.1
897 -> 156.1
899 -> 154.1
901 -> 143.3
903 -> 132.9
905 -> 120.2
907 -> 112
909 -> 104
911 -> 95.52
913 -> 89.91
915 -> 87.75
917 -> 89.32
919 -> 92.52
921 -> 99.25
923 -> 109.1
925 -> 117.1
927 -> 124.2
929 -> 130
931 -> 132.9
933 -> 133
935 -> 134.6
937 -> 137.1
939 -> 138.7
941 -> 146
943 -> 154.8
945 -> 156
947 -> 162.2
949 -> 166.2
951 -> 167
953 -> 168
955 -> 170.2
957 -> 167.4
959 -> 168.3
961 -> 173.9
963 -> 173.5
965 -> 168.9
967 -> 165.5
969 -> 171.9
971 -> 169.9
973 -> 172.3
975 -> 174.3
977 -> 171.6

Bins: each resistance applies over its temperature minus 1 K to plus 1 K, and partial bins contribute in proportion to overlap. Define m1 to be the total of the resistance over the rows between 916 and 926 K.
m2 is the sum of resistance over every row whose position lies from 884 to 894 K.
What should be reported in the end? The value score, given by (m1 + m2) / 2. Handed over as 682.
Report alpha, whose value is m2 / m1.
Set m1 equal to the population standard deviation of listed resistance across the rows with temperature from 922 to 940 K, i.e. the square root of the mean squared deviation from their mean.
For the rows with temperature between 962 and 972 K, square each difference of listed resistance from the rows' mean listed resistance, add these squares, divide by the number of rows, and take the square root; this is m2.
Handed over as 0.3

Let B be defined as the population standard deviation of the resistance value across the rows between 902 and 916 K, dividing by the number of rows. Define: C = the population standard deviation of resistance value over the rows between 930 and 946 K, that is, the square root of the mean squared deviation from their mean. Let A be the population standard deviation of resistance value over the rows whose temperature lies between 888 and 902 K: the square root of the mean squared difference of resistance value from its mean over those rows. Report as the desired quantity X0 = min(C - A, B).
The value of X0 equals -0.2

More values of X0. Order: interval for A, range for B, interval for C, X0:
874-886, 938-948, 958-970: -0.1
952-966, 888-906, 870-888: 0.5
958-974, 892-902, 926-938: 1.4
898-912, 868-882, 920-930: -8.8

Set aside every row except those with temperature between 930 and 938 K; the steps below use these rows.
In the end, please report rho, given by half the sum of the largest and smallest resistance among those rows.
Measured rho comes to 135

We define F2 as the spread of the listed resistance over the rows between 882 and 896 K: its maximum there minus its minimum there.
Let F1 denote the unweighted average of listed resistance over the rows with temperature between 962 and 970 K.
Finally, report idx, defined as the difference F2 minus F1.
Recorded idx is -159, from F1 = 170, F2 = 10.8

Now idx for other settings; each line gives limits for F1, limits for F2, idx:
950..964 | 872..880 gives -165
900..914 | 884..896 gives -103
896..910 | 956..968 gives -123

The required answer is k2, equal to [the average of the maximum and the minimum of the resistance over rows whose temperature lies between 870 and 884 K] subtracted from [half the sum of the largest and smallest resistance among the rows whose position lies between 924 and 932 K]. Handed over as -47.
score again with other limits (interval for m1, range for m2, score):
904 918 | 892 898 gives 594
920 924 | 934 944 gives 460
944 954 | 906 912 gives 565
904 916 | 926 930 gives 432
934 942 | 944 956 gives 773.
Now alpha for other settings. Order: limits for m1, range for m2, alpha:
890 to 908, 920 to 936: 0.6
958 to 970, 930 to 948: 3.5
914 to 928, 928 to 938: 0.2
